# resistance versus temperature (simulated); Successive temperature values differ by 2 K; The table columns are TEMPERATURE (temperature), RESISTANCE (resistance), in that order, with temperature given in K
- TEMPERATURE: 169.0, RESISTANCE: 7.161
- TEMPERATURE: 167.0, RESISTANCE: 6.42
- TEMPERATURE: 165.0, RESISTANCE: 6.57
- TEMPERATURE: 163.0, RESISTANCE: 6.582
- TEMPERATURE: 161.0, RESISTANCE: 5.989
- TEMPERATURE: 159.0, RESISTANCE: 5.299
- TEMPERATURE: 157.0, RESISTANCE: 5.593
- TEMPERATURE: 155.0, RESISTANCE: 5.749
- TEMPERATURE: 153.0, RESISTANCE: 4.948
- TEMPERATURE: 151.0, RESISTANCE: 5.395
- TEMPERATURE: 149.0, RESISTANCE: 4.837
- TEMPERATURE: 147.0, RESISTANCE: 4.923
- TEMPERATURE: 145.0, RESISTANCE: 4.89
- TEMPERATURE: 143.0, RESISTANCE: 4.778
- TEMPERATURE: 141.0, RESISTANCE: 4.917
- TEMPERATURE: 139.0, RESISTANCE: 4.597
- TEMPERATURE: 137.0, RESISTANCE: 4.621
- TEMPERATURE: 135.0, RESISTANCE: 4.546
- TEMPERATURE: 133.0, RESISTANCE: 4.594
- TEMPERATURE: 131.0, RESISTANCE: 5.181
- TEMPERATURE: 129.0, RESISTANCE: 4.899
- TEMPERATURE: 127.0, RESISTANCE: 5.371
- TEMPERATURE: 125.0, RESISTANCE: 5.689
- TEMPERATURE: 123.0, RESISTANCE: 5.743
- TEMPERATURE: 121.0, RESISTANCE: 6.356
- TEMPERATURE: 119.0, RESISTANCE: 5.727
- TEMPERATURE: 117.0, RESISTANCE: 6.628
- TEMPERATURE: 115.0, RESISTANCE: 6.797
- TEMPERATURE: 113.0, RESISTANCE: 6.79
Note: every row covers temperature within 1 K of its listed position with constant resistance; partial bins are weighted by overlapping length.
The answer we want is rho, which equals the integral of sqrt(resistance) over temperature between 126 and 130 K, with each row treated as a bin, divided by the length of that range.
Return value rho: 2.27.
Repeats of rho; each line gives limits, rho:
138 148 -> 2.20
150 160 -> 2.32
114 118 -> 2.59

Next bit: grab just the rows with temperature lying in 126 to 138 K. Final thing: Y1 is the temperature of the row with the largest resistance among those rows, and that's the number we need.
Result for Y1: 127.0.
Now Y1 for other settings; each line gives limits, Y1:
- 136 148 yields 147.0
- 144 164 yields 163.0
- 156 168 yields 163.0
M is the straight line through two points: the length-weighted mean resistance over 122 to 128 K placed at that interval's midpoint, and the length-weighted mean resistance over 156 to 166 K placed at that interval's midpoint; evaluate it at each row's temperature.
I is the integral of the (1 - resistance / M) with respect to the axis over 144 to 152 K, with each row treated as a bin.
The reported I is 1.2 K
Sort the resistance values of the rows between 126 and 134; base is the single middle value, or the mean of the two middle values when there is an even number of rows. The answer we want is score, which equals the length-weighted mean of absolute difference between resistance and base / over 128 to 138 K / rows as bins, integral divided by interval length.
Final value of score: 0.33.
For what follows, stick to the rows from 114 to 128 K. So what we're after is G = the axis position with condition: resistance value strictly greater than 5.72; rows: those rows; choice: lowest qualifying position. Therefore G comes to 115.0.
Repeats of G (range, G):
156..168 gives 161.0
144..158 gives 155.0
